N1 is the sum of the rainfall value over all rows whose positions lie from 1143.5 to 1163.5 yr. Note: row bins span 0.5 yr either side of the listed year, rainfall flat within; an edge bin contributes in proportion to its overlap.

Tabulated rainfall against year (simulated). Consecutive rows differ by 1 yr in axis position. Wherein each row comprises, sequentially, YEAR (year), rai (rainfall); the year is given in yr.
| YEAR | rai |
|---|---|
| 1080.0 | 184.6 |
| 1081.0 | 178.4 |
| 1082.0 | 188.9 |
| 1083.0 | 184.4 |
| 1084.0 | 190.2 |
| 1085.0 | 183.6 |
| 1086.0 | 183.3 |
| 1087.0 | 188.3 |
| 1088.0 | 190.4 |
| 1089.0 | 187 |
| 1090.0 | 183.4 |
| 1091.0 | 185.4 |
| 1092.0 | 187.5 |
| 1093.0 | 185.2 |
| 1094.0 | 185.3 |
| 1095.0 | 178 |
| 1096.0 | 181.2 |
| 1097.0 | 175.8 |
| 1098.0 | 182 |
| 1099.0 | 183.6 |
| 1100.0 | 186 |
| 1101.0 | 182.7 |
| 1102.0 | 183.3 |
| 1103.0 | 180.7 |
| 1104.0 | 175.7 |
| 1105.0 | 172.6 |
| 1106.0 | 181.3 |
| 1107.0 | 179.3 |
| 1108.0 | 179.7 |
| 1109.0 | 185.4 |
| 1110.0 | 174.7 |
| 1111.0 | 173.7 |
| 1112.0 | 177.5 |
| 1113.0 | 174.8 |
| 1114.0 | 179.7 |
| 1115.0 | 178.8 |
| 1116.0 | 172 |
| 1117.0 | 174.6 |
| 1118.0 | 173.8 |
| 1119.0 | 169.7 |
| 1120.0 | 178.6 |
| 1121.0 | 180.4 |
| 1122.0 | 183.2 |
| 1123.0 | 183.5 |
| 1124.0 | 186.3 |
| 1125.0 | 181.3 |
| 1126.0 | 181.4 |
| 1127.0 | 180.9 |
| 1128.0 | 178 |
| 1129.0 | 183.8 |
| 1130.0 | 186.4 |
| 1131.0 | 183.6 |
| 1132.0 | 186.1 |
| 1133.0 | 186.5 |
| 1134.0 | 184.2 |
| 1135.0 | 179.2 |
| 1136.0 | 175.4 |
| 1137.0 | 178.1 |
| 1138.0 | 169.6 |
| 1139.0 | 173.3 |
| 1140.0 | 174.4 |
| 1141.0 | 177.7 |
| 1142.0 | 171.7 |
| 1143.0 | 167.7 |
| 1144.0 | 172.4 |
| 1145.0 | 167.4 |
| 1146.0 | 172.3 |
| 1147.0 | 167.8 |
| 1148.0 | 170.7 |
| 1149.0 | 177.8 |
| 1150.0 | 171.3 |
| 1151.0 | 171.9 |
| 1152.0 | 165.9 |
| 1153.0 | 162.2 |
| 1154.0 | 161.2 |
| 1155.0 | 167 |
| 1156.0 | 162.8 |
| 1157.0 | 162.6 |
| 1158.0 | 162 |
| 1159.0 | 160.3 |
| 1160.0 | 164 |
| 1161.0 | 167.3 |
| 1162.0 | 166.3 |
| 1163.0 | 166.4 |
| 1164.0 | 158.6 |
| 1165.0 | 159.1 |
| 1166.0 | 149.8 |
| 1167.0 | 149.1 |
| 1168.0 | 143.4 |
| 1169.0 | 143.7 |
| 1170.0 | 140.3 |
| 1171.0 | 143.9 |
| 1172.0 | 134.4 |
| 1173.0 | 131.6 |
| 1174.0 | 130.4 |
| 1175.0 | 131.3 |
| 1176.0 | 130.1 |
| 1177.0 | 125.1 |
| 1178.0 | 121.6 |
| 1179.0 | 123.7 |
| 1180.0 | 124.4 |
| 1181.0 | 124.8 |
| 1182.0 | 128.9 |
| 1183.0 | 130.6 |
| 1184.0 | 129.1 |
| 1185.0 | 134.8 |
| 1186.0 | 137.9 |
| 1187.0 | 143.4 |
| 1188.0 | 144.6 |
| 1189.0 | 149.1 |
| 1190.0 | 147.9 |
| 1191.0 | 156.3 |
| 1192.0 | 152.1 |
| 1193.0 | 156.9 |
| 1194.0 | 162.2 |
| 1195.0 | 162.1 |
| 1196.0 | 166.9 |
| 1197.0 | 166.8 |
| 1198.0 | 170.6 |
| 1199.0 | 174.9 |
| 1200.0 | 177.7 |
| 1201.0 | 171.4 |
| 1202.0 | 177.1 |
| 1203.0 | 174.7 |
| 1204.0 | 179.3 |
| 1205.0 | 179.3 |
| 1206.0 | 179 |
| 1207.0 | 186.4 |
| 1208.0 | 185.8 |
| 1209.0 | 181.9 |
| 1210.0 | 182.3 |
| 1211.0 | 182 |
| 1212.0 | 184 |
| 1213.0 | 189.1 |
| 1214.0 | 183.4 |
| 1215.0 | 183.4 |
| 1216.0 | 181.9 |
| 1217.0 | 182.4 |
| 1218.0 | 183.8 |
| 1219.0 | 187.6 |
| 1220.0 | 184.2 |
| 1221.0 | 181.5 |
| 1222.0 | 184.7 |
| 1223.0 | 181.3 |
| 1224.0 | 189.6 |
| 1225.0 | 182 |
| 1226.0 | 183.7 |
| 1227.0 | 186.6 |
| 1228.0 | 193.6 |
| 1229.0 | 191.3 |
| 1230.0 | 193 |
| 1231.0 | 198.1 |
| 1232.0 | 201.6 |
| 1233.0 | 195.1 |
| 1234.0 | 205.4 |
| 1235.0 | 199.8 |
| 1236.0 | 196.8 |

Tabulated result 3340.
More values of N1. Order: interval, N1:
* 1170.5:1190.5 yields 2668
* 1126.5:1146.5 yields 3549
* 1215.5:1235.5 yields 3787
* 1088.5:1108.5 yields 3636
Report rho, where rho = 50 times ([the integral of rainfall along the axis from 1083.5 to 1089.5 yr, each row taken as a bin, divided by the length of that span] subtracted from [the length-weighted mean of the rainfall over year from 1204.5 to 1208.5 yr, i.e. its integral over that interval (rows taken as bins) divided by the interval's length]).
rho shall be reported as -225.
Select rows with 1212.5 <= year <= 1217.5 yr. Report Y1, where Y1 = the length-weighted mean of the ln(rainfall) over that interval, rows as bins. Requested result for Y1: 5.22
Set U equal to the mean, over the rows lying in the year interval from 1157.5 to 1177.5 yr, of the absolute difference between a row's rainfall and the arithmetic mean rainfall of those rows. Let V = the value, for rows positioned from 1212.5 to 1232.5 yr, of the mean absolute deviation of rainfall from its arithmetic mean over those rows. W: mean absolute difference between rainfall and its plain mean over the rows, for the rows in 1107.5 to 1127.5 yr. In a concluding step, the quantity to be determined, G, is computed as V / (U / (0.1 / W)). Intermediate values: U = 12.4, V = 4.7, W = 3.7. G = 0.010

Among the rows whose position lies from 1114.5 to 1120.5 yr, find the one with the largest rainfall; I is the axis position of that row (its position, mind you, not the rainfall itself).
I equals 1115.0 yr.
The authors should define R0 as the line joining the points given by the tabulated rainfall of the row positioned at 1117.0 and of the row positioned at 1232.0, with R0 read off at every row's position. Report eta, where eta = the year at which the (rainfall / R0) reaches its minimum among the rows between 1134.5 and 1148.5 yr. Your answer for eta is 1147.0 yr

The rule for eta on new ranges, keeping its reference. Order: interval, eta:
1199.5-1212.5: 1201.0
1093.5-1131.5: 1119.0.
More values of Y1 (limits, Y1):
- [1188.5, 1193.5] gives 5.03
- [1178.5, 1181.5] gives 4.82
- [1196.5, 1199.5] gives 5.14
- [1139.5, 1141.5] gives 5.17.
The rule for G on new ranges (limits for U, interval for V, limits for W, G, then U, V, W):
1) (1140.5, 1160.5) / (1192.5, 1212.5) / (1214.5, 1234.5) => 0.027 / 4.3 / 6.9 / 5.9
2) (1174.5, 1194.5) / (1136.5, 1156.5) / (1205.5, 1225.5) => 0.017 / 11.1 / 4.0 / 2.1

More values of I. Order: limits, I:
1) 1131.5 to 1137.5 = 1133.0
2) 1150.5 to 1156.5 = 1151.0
